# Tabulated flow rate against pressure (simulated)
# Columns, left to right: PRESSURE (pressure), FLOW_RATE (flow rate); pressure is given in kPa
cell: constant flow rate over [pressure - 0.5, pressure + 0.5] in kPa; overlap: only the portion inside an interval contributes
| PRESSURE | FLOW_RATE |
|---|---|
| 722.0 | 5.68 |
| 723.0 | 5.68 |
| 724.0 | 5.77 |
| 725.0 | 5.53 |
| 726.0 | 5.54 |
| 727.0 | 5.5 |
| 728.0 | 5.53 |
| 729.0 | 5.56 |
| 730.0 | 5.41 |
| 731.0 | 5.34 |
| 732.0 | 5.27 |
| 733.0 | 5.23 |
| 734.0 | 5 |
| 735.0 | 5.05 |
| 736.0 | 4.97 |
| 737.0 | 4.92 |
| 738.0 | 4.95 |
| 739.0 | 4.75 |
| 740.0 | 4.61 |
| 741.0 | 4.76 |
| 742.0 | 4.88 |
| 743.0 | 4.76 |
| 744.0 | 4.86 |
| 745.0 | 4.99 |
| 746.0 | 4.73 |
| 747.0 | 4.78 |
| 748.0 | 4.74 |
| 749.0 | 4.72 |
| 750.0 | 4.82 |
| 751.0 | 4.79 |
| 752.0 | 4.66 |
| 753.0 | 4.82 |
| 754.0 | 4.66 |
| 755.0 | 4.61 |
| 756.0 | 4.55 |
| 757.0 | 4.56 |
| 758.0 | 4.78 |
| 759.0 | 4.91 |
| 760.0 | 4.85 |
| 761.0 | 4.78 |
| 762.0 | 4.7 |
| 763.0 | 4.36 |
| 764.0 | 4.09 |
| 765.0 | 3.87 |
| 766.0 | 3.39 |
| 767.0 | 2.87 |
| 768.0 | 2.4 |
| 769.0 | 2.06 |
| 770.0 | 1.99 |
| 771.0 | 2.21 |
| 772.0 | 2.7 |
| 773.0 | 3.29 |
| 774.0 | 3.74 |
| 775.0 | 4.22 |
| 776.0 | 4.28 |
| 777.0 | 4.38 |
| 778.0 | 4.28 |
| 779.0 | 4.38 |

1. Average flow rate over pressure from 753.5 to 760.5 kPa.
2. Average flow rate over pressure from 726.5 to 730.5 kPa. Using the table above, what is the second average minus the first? 0.8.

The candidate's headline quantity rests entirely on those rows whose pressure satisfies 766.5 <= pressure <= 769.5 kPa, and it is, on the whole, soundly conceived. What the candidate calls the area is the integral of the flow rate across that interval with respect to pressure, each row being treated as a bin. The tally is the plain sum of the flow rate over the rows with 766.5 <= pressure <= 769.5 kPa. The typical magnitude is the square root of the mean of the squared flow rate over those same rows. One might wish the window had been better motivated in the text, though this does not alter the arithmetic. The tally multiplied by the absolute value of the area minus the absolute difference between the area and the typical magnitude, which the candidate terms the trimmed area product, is 18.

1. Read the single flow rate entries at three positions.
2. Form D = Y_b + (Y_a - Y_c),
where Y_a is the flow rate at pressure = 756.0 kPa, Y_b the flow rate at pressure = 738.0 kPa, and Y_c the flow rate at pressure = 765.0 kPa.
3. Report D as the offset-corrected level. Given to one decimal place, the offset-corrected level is 5.6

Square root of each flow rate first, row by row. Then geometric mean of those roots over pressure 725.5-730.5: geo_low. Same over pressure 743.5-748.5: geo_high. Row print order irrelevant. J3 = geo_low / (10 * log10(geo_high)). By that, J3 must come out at 0.69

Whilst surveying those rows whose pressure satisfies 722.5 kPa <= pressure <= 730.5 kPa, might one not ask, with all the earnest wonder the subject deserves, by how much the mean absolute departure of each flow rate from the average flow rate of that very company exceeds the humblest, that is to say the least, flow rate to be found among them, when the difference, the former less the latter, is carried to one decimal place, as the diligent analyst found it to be -5.3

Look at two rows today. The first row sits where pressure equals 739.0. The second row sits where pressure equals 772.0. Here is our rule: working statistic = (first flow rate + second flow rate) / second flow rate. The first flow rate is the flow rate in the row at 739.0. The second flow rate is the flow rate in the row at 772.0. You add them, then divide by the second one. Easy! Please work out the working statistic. 2.8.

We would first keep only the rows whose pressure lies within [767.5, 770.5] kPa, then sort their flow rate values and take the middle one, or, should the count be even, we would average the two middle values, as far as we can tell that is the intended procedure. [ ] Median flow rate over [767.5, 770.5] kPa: 2.1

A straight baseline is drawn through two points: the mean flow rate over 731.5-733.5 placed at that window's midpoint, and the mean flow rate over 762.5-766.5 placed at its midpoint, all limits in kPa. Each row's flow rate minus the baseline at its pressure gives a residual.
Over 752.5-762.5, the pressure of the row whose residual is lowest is 756.0 kPa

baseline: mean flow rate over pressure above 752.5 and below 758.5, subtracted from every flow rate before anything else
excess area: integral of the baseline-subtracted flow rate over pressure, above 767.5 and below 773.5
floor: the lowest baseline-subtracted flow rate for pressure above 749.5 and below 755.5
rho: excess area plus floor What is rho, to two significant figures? -13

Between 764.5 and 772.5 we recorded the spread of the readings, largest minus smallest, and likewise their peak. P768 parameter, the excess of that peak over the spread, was 1.99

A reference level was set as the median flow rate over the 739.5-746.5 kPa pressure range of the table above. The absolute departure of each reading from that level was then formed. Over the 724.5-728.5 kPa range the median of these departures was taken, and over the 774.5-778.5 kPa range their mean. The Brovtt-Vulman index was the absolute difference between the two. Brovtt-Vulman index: 0.3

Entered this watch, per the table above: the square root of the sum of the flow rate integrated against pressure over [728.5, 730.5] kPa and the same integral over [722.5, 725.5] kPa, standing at 5.3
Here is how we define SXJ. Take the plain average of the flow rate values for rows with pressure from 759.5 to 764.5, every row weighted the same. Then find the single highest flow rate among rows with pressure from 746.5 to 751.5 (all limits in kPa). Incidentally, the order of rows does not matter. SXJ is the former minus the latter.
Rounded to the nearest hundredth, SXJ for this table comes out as -0.26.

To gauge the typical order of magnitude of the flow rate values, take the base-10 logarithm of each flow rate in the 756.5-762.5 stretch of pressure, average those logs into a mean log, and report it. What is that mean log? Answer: 0.68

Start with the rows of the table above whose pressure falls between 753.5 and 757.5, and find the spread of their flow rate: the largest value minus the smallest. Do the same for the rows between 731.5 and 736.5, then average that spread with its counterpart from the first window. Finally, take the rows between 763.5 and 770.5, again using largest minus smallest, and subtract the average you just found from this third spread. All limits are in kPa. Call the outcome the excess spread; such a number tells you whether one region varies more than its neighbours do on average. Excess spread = 1.9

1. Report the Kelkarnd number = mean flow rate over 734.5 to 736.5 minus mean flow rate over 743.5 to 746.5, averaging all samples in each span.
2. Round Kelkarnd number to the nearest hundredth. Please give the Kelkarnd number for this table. 0.15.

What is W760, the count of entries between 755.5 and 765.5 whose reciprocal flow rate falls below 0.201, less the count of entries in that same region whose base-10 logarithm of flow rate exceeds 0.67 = -5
